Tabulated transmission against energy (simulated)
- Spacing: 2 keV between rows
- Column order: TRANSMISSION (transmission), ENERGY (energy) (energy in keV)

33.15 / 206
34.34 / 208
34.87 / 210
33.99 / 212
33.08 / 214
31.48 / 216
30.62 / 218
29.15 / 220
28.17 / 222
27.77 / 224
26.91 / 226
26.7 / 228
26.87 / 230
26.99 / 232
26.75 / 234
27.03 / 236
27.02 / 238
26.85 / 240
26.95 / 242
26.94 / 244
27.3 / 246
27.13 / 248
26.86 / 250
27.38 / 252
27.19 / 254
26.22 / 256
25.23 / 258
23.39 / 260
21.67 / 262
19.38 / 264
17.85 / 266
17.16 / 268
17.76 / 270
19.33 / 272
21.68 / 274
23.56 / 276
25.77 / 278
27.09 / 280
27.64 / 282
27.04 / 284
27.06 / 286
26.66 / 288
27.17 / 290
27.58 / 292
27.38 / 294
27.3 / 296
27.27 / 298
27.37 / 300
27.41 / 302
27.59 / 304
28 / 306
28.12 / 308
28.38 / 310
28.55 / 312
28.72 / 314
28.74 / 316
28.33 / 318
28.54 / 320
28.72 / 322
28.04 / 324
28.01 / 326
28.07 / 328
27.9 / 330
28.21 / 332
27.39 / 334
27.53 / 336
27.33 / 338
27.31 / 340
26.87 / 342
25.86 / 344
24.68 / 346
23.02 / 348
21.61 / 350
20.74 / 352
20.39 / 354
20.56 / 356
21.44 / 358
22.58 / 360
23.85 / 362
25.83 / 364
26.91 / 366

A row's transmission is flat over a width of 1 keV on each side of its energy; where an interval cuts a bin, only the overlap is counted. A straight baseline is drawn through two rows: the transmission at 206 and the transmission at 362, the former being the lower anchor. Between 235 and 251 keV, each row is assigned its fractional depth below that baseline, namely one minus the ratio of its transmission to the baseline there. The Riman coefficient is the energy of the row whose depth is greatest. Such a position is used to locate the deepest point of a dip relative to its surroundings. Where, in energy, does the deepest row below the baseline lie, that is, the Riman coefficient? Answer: 236 keV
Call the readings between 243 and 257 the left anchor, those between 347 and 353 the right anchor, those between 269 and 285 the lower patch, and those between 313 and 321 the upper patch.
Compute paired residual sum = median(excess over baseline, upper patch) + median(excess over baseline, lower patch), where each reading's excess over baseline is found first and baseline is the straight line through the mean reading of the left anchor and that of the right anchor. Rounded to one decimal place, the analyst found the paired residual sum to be 4.2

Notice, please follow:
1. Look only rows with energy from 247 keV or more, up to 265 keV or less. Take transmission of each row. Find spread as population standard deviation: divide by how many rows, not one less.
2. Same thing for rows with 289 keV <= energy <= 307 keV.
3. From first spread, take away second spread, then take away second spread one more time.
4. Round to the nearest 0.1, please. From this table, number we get 2.2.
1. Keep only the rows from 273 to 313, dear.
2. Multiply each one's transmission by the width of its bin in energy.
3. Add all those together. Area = 1077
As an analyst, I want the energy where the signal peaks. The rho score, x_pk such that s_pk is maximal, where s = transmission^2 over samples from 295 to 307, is 306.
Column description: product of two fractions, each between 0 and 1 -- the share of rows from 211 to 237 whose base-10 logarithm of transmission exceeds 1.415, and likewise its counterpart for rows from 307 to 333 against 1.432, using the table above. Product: 1.0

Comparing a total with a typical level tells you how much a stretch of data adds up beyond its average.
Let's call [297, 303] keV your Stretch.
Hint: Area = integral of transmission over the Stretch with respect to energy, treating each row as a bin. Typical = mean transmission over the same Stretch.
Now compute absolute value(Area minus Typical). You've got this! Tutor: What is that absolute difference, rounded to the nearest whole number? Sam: 137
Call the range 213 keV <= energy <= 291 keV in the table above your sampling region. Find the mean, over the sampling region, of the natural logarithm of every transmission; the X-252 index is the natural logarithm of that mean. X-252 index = 1.18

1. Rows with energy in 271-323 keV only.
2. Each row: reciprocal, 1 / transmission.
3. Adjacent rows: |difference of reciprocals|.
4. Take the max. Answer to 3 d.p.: 0.006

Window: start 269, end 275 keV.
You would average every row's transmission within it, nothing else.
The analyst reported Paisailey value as 19.6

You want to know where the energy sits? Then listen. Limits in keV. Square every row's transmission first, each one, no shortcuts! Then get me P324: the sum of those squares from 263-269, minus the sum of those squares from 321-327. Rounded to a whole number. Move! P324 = -1407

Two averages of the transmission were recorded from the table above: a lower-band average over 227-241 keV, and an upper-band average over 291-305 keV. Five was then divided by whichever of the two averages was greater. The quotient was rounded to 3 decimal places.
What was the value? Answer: 0.182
